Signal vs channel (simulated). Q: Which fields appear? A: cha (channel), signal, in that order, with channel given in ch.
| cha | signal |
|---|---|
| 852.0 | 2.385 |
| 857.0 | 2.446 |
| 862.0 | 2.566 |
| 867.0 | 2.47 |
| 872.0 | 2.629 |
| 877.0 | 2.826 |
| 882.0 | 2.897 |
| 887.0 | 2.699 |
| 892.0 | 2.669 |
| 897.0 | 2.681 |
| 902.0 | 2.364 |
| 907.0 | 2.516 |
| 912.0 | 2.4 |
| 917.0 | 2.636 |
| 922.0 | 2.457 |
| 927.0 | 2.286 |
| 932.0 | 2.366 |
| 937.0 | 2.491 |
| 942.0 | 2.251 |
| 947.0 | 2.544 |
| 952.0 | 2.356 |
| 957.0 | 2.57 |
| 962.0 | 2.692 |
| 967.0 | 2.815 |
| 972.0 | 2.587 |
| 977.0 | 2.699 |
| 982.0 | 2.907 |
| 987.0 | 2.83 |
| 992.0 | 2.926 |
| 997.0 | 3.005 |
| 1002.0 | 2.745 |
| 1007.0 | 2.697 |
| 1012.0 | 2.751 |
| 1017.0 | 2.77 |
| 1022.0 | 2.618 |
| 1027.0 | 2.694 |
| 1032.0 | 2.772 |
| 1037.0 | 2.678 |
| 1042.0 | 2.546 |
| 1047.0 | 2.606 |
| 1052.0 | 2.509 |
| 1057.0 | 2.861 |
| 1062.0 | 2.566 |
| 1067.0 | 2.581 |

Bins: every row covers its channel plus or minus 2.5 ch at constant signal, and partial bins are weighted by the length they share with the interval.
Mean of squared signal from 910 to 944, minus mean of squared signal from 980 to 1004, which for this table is -2.5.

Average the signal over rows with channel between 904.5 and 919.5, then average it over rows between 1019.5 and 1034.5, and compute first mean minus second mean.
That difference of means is -0.18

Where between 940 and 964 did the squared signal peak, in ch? 962.0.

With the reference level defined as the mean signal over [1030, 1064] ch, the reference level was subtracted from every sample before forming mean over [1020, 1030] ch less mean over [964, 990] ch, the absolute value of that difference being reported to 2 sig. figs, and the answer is 0.11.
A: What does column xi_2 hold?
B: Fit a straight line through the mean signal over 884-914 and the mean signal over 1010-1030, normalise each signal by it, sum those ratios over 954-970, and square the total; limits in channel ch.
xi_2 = 9.4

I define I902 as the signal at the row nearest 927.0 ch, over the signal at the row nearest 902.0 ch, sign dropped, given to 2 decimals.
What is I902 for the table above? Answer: 0.97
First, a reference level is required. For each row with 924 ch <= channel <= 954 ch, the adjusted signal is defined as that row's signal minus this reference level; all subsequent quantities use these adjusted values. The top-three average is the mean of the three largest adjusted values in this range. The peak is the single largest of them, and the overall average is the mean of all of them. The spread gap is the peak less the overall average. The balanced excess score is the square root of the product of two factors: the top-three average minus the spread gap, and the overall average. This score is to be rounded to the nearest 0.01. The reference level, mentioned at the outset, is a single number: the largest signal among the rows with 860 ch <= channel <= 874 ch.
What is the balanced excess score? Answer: 0.28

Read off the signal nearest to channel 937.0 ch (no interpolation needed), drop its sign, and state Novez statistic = 2.49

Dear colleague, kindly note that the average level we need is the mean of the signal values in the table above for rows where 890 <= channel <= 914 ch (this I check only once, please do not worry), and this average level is 2.53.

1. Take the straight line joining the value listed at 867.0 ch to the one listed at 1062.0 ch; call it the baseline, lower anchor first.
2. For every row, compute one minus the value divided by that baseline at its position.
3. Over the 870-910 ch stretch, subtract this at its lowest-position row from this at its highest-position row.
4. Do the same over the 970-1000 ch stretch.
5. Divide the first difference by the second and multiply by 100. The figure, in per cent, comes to -33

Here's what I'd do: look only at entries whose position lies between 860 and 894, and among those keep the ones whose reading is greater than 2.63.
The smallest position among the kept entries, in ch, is 877.0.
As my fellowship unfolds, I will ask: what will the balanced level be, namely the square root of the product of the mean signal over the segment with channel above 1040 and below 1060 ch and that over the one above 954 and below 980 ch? 2.65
